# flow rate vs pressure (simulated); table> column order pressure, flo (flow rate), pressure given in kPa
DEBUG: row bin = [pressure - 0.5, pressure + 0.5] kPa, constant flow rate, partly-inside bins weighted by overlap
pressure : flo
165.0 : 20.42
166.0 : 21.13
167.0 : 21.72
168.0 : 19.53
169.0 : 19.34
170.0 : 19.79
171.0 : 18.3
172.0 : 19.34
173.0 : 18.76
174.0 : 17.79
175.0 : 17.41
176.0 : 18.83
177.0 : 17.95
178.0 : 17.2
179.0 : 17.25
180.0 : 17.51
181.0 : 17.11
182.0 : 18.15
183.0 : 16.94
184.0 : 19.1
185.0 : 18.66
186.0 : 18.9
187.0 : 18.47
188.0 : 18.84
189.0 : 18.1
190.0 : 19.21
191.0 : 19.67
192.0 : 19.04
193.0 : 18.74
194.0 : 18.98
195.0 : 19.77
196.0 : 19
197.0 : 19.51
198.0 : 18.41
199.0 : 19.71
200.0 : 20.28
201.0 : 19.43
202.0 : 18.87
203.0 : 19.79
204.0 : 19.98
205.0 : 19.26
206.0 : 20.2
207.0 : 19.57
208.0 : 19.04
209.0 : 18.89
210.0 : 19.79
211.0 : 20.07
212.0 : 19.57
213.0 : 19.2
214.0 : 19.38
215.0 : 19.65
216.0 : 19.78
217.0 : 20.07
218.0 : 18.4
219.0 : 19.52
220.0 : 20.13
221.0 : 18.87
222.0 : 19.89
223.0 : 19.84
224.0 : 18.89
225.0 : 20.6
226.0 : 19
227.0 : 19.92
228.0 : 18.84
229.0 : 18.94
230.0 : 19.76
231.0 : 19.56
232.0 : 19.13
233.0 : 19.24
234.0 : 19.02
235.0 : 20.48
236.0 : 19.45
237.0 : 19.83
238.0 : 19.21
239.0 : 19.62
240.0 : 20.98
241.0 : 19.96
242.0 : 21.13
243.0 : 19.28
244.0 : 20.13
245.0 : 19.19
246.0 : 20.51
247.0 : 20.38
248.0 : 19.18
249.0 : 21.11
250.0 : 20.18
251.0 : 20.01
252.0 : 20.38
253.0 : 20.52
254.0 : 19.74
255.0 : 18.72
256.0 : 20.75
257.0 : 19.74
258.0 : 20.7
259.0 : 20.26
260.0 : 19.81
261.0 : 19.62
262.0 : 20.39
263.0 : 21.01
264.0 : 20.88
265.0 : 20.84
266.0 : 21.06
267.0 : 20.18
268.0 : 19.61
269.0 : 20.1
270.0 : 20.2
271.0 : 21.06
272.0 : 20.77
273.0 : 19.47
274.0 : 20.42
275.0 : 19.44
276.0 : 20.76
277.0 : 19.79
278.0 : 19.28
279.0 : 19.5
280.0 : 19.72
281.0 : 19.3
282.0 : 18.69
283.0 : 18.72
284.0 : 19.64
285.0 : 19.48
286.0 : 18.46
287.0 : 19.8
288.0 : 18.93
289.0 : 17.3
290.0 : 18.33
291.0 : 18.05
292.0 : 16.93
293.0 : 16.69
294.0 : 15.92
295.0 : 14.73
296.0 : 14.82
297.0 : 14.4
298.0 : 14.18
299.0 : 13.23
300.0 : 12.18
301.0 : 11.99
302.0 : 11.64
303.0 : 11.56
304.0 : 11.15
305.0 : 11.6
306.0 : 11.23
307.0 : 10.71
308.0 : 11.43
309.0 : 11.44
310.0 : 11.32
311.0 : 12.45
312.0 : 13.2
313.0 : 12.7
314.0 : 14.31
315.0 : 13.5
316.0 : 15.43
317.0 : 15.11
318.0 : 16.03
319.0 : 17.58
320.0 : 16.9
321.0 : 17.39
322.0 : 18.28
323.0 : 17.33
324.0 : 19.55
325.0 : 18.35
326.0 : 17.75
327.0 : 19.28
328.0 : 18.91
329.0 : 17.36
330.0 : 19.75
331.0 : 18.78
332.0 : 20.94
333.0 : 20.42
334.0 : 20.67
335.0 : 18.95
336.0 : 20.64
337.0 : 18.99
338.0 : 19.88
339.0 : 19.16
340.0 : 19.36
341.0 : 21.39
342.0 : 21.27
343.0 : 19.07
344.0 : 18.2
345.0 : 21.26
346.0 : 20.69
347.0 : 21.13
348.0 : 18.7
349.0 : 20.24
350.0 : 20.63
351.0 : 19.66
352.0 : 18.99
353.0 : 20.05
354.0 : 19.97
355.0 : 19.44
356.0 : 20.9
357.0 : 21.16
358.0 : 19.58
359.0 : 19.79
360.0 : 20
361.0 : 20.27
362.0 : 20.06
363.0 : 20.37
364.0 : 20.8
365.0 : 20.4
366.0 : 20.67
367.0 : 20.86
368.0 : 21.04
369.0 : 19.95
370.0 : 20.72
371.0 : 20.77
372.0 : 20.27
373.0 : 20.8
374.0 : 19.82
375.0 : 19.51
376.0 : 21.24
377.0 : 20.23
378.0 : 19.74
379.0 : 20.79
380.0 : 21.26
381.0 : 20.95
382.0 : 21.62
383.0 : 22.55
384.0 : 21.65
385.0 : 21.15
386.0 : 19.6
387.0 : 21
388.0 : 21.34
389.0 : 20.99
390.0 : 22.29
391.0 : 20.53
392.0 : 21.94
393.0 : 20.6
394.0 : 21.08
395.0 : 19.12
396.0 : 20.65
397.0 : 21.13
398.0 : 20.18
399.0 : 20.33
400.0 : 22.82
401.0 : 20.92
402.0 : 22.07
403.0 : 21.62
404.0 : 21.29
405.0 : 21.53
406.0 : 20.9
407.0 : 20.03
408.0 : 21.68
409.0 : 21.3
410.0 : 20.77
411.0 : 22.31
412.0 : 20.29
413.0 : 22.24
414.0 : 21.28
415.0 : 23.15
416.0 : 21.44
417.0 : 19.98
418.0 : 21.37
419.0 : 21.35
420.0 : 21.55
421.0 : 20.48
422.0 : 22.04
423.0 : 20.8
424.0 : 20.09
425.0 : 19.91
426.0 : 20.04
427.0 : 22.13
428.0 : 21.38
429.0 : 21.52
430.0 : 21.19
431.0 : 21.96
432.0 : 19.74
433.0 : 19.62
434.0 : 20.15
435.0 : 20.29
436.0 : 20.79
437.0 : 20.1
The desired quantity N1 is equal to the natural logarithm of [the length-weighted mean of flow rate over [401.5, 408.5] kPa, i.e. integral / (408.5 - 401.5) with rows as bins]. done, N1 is 3.06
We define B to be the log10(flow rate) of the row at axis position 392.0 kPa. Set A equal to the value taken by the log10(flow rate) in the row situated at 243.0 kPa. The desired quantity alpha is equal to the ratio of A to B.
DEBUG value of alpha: 0.96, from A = 1.29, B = 1.34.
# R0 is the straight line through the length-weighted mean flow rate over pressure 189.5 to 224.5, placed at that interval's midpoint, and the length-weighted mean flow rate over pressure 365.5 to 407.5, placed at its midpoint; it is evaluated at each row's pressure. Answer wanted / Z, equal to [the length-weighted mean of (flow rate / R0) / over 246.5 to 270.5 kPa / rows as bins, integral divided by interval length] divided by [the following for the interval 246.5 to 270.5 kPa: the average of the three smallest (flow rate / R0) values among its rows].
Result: 1.05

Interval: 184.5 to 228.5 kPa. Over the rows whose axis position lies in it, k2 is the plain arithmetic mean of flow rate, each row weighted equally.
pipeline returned 19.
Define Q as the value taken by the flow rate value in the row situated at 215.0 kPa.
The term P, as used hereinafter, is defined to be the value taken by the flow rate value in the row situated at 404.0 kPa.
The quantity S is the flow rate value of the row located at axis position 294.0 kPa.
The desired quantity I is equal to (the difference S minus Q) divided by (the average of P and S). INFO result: -0.20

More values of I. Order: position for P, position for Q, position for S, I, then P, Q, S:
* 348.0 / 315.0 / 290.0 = 0.26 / 18.7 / 13.5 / 18.33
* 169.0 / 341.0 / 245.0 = -0.11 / 19.34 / 21.39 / 19.19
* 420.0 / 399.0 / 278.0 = -0.05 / 21.55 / 20.33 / 19.28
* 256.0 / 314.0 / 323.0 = 0.16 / 20.75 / 14.31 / 17.33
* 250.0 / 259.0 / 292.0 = -0.18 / 20.18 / 20.26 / 16.93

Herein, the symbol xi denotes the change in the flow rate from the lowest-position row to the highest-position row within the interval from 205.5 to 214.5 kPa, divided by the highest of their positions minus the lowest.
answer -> -0.1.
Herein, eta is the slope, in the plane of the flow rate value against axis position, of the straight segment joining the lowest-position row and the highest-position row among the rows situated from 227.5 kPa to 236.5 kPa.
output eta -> 0.08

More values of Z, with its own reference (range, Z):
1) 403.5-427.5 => 1.06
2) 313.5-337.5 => 1.25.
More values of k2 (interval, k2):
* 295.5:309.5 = 12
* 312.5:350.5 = 19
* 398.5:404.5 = 22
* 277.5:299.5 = 18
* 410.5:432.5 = 21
